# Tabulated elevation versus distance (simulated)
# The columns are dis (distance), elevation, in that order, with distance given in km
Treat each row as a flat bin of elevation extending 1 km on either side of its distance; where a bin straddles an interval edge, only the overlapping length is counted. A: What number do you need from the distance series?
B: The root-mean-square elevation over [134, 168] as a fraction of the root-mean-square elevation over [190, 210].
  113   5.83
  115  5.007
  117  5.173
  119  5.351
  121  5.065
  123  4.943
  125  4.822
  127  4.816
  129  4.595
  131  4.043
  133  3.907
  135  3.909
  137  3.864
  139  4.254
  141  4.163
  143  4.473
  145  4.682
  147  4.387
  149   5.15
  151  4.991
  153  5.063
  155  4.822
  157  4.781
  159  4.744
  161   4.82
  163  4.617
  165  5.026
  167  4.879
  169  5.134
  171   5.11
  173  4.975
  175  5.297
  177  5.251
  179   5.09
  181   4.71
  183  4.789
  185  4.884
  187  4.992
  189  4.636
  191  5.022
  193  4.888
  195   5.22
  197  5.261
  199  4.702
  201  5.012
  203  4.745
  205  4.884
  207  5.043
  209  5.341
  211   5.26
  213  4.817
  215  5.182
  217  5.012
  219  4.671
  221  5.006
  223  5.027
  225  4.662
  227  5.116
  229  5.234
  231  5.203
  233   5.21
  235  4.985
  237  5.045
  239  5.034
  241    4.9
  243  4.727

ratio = 0.93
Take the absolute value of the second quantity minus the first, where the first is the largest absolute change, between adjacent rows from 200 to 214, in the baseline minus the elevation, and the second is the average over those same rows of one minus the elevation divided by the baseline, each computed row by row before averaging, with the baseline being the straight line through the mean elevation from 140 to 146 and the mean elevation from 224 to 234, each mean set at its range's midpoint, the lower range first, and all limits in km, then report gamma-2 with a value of 0.477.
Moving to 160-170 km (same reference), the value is 0.457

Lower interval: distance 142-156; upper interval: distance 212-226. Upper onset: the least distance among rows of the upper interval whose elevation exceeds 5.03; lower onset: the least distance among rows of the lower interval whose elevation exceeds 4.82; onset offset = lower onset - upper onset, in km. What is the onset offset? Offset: -66 km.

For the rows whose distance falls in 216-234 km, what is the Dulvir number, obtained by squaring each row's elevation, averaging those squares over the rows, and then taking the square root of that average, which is 5.02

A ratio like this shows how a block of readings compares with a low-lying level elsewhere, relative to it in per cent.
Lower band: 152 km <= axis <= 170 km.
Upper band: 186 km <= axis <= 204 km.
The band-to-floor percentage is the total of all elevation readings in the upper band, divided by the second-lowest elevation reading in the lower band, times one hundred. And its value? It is 938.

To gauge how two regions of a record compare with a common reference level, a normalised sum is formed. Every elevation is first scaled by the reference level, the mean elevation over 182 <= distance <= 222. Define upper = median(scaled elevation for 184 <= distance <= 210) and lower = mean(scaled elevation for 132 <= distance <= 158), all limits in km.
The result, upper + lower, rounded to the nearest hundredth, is 1.91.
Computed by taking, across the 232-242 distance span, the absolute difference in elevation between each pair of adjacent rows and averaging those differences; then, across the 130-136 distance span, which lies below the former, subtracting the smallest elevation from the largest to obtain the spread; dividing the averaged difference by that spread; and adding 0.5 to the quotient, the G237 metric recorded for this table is 1.29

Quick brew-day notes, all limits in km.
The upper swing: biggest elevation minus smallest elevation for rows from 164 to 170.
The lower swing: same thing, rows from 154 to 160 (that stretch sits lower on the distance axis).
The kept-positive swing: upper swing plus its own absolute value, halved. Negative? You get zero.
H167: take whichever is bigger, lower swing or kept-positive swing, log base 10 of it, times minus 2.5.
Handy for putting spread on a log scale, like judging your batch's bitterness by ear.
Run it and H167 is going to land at 1.5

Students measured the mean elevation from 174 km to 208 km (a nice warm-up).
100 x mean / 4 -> 124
